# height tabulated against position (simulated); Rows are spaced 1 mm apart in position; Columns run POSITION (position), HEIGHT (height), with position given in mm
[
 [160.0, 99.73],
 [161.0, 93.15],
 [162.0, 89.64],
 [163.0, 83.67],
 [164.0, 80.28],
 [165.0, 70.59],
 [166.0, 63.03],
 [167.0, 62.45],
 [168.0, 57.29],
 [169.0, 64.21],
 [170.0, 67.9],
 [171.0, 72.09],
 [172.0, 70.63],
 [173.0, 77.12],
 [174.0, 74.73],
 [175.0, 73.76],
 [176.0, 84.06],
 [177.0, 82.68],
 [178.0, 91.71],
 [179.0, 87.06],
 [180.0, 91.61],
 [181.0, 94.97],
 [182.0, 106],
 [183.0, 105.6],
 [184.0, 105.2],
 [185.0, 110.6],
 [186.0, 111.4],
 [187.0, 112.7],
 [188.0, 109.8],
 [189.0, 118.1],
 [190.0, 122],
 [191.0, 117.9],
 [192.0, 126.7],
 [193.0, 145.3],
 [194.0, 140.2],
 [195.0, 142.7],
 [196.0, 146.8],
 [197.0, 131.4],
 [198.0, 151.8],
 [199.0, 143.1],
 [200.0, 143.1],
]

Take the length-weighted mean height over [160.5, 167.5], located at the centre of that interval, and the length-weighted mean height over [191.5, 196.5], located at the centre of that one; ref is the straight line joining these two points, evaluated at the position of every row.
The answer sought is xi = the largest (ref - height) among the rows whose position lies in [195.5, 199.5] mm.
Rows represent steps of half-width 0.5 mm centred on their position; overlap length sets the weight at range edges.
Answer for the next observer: 15.2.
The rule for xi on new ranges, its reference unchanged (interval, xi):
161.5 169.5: 28.6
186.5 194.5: 18.0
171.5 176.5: 26.8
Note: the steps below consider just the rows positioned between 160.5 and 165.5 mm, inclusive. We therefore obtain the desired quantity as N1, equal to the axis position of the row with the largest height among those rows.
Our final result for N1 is 161.0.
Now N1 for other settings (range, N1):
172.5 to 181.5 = 181.0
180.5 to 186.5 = 186.0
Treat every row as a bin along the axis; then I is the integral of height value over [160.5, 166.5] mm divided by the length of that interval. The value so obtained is 80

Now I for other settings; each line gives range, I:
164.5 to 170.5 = 64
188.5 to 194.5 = 128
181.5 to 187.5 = 109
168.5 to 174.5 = 71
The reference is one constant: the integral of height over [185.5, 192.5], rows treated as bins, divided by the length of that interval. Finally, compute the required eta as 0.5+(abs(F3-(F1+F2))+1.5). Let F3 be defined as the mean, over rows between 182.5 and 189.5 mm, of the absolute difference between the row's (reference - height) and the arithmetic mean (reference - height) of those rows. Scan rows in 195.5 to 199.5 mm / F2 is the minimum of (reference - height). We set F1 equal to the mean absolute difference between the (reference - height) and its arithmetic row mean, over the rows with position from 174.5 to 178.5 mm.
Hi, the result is 35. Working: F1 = 4.8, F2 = -35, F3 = 3.1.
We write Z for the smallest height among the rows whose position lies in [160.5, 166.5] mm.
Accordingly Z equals 63.03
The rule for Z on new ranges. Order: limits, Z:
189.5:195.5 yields 117.9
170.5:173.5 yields 70.63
